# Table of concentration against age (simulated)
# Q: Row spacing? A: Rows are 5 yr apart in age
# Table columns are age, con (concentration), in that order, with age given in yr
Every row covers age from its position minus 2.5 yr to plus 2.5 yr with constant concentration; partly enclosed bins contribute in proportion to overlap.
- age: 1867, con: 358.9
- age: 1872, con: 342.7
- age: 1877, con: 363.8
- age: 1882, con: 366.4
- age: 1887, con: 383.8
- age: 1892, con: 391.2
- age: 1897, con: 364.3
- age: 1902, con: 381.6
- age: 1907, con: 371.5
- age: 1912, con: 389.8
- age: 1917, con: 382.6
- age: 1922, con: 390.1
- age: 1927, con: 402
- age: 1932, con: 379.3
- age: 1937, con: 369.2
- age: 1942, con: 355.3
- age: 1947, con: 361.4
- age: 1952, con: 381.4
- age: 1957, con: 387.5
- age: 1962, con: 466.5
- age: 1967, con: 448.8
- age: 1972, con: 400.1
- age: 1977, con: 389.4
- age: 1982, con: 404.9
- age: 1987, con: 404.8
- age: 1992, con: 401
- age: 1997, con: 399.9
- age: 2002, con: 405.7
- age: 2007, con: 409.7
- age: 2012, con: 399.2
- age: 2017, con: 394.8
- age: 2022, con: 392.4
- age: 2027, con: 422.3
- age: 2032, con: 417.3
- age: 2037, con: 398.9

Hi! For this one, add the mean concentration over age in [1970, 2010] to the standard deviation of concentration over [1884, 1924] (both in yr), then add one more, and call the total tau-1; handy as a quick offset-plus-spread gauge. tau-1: 412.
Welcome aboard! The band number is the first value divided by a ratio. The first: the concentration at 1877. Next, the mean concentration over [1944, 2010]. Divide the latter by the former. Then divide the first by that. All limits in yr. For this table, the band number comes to 327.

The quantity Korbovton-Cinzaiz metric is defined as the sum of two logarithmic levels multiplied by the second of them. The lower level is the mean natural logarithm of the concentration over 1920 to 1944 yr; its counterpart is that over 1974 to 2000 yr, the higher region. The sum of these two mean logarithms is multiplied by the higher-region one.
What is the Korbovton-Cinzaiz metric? 71.5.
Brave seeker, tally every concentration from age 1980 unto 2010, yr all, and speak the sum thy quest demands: 2426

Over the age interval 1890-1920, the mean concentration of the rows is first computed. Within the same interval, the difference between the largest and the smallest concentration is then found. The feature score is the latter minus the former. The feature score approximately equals -353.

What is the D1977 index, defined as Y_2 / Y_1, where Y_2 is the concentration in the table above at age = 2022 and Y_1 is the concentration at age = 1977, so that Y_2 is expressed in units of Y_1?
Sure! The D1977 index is 1.01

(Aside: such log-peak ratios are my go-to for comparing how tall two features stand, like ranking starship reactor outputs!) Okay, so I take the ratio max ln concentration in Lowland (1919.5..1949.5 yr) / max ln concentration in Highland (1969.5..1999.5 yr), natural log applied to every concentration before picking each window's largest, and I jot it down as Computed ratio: 1.00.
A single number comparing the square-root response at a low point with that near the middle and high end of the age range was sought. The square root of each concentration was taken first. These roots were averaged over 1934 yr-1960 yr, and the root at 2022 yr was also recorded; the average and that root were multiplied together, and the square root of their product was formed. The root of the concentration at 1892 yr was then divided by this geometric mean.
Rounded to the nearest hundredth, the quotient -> 1.01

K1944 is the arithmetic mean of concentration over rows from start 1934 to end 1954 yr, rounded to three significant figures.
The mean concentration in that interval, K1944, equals 367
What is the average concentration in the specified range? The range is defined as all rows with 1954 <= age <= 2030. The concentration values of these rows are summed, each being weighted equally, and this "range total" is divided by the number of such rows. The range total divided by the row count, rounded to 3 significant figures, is 408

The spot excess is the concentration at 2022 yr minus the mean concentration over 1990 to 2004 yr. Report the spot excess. -10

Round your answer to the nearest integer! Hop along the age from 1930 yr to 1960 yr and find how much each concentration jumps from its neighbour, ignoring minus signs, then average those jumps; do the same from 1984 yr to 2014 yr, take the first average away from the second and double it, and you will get -12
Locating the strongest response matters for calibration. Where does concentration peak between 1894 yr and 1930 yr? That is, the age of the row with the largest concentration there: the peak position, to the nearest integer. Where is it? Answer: 1927 yr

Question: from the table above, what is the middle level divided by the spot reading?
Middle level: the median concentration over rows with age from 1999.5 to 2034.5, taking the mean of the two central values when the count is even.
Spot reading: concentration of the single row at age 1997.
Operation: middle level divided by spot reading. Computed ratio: 1.01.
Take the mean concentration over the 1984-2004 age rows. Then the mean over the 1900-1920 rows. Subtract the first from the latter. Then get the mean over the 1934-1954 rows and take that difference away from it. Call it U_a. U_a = 388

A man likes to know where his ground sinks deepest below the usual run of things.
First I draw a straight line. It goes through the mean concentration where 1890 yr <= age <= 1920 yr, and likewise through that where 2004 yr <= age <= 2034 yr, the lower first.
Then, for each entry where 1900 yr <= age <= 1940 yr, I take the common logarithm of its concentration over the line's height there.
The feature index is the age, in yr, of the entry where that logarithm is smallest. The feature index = 1937 yr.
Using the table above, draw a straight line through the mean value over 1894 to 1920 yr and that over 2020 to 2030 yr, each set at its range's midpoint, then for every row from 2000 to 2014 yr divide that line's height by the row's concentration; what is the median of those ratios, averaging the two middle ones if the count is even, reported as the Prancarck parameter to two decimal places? 0.99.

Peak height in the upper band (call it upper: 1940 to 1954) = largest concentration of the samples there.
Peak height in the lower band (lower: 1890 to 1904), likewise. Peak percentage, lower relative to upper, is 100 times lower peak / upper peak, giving 103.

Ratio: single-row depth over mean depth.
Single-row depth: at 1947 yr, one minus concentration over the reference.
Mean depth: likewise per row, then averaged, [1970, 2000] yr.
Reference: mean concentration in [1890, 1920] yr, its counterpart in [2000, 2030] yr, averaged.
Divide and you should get -3.9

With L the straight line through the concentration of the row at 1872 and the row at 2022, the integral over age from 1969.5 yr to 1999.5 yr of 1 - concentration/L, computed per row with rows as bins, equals -1.58 yr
